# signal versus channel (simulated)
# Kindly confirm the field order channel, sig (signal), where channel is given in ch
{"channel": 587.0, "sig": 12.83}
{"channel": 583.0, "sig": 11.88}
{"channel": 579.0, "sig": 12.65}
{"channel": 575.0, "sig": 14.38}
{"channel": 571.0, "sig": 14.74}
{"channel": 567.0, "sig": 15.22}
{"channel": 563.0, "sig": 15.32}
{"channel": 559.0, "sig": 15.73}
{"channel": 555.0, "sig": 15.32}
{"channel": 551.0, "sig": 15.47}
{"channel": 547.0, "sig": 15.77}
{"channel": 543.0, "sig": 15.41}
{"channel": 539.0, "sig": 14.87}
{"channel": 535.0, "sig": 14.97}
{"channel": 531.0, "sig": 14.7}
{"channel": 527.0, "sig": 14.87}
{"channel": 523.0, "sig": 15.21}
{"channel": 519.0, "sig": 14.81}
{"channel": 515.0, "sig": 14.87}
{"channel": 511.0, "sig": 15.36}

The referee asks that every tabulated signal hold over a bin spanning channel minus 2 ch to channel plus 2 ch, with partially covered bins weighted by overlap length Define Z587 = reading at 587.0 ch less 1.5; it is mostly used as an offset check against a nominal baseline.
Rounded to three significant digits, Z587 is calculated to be 11.3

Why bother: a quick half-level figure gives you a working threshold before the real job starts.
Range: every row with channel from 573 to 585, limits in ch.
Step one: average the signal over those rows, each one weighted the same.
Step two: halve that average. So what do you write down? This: 6.5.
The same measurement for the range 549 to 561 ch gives 7.8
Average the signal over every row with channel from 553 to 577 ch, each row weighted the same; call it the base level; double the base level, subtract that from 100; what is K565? 69.8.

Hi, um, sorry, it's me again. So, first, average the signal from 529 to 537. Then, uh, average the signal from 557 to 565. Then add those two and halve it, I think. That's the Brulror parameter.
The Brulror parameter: 15.2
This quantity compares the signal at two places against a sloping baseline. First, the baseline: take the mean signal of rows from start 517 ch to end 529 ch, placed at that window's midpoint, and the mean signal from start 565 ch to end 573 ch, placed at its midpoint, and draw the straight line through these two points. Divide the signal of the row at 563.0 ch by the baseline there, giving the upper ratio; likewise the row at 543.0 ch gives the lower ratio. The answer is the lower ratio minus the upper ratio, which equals 0.007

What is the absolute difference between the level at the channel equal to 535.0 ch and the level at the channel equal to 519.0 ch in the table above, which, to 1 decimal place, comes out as 0.2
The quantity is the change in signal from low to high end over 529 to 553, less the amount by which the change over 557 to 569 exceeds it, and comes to 2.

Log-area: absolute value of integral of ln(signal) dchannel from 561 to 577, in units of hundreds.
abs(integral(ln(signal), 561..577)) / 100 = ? 0.432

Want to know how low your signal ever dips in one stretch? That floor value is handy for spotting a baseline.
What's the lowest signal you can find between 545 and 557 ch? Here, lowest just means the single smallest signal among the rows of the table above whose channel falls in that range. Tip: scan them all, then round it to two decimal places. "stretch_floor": 15.32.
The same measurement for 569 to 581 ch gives 12.65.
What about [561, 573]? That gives 14.74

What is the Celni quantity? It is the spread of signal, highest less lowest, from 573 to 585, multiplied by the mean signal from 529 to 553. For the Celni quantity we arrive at 38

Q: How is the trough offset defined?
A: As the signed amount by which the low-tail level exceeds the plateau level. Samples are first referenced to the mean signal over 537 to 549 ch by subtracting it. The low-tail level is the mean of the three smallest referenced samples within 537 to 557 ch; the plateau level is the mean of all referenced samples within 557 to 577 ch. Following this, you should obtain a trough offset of 0.1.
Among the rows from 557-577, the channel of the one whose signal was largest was 559.0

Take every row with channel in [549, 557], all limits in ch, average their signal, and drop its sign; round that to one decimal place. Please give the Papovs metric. 15.4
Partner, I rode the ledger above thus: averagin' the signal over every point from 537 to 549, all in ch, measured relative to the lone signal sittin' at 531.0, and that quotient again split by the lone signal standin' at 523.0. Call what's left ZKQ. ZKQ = 0.0687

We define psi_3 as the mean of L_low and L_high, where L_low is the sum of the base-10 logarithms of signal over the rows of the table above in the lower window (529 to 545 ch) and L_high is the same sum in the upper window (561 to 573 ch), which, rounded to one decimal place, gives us 4.1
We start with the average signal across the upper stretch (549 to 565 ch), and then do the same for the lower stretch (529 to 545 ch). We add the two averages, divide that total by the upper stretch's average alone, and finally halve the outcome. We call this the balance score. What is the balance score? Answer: 0.98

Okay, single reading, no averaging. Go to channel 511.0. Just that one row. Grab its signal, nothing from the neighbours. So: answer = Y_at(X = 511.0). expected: 15.36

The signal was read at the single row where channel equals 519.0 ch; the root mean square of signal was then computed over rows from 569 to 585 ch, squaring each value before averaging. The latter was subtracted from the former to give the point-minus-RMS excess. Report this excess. 1.3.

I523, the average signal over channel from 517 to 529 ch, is 15.0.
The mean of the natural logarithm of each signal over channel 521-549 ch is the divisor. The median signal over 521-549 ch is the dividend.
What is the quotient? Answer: 5.51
